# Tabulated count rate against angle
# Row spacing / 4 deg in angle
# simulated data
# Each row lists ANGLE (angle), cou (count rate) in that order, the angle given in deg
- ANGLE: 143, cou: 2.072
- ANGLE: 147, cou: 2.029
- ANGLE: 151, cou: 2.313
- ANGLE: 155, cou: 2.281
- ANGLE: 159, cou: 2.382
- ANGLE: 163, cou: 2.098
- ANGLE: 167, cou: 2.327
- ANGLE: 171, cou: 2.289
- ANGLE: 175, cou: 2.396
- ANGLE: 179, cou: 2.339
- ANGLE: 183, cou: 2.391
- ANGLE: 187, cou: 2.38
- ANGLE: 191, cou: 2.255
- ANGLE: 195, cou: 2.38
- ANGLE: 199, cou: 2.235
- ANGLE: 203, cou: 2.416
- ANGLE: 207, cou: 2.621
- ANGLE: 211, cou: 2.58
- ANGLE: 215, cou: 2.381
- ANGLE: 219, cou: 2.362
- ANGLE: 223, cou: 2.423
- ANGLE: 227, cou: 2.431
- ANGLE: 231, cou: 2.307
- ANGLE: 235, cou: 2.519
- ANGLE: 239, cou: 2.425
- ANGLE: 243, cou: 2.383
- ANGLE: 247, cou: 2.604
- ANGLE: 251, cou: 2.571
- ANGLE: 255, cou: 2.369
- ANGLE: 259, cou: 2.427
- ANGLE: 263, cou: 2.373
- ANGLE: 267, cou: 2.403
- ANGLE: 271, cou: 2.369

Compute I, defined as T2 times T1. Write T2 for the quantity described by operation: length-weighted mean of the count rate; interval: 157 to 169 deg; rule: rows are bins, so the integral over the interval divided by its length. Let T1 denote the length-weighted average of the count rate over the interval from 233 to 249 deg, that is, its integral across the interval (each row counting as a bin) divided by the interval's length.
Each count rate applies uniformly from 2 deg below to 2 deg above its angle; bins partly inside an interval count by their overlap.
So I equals 5.63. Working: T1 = 2.48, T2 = 2.27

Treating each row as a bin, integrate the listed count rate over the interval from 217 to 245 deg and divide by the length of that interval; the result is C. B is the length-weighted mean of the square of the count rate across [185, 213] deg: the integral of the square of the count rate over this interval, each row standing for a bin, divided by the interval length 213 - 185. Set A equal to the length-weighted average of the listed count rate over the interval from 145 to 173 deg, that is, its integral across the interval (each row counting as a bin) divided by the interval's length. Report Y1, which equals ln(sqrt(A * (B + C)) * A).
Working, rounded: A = 2.25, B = 5.8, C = 2.407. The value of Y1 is 2.27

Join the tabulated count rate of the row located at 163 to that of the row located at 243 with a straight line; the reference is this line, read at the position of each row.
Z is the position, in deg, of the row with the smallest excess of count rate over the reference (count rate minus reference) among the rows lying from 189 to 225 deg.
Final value 199 deg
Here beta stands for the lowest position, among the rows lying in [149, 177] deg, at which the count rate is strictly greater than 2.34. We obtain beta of 159 deg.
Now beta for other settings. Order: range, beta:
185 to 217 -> 187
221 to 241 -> 223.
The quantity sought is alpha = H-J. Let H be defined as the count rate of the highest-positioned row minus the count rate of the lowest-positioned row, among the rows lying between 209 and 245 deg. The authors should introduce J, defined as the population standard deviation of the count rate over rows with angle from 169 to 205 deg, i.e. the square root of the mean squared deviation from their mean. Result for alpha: -0.26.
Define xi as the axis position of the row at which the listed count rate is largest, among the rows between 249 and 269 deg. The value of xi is 251 deg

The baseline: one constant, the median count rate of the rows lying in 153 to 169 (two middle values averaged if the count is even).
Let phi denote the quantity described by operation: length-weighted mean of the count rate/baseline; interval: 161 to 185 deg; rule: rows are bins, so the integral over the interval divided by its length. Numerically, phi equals 1.00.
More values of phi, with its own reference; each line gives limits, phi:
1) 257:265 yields 1.04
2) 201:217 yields 1.08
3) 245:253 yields 1.12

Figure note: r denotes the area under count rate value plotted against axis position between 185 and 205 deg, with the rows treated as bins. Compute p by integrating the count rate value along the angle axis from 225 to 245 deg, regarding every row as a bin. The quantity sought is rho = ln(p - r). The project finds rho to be 0.47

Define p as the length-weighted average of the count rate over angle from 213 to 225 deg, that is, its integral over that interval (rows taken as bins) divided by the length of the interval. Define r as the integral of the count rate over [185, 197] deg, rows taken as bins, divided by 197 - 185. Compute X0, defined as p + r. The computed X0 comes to 4.73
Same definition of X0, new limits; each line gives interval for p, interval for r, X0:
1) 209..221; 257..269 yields 4.84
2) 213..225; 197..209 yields 4.81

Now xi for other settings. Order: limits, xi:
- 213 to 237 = 235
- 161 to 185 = 175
